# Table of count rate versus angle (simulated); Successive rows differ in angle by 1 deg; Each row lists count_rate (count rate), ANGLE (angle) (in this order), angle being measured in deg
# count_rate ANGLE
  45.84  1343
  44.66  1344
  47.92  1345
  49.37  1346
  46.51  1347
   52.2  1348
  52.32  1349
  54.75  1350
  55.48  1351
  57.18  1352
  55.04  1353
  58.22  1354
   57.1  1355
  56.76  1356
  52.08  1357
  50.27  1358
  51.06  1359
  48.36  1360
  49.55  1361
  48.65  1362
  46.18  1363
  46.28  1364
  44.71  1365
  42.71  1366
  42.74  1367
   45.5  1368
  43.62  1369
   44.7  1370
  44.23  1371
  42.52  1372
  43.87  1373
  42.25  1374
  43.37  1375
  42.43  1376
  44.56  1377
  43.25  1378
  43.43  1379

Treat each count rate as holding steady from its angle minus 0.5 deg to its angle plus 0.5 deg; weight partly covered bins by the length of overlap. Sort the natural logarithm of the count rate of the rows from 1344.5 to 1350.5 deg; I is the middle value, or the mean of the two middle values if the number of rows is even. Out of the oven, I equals 3.93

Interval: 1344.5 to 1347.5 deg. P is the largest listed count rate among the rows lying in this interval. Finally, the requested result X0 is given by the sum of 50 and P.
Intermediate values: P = 49.37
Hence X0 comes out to 99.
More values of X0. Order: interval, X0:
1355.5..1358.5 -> 107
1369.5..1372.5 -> 95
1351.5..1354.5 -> 108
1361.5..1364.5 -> 99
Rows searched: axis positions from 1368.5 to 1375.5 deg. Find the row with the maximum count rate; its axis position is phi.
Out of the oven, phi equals 1370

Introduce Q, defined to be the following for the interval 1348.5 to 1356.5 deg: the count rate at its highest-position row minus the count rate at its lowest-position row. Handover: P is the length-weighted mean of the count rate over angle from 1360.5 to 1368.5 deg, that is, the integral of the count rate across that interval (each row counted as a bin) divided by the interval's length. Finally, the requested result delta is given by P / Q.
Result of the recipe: 10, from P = 46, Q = 4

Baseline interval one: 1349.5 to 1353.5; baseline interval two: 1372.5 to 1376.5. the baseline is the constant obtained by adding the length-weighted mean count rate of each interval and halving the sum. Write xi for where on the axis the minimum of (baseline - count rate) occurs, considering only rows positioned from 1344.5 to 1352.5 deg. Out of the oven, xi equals 1352 deg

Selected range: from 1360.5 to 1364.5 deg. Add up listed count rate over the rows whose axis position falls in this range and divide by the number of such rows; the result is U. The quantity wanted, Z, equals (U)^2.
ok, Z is 2272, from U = 48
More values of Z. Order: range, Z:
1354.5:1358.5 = 2922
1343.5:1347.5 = 2220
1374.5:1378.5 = 1884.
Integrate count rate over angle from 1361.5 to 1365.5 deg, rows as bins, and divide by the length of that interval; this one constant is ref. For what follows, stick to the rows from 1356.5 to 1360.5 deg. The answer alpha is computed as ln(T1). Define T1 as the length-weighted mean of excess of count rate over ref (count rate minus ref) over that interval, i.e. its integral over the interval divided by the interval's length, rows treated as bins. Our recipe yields 1.38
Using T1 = 4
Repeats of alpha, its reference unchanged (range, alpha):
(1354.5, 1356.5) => 2.35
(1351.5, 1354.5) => 2.34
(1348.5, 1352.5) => 2.14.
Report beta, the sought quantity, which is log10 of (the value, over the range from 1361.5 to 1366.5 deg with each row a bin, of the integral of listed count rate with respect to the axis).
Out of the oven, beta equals 2.36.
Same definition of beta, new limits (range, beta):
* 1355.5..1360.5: 2.41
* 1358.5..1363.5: 2.39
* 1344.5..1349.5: 2.40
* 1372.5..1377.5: 2.34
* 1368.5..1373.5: 2.34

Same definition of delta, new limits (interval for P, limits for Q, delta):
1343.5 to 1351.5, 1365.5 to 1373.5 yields 43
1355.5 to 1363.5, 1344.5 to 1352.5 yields 5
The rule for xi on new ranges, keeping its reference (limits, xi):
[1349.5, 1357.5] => 1354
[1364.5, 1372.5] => 1368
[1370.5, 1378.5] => 1377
